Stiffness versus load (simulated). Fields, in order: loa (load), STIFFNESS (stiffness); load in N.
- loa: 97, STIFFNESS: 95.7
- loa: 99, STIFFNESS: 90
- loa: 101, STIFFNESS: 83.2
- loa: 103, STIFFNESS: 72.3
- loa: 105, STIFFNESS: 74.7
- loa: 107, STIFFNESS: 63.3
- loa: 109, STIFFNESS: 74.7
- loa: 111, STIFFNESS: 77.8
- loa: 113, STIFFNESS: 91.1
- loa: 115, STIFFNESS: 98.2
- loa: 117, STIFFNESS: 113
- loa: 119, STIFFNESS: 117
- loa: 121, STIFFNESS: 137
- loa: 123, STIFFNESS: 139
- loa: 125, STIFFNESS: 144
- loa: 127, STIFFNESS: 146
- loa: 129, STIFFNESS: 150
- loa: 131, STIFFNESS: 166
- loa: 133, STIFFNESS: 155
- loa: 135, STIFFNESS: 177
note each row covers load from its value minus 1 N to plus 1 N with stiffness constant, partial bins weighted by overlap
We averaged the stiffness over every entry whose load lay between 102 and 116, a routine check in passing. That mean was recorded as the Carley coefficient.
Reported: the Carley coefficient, 79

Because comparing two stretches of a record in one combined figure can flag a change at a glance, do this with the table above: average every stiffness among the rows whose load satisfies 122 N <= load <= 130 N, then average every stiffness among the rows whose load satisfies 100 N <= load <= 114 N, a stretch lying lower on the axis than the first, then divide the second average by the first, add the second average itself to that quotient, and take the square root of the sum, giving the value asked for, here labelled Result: 8.79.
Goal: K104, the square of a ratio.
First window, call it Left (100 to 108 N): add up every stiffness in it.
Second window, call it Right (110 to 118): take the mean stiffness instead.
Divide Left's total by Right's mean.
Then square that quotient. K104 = 10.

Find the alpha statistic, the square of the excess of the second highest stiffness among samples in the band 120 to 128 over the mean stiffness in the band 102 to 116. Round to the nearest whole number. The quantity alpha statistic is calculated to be 4242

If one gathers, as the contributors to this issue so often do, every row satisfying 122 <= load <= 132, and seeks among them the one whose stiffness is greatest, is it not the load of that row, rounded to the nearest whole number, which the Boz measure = 131 N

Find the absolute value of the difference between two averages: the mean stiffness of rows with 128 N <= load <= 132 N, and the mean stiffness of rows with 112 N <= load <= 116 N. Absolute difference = 63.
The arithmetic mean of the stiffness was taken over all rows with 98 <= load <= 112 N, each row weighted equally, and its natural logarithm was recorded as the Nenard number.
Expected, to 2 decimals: 4.34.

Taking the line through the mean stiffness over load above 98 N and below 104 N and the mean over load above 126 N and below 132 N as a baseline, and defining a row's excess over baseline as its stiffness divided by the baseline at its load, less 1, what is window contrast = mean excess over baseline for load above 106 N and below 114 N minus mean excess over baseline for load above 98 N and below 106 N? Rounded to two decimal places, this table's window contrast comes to -0.23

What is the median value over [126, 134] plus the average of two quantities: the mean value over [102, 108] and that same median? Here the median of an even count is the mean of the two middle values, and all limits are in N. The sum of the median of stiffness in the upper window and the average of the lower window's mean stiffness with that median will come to 264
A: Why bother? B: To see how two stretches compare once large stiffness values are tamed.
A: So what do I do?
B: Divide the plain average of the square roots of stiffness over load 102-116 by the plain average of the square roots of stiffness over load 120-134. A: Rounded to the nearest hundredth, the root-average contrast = 0.73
